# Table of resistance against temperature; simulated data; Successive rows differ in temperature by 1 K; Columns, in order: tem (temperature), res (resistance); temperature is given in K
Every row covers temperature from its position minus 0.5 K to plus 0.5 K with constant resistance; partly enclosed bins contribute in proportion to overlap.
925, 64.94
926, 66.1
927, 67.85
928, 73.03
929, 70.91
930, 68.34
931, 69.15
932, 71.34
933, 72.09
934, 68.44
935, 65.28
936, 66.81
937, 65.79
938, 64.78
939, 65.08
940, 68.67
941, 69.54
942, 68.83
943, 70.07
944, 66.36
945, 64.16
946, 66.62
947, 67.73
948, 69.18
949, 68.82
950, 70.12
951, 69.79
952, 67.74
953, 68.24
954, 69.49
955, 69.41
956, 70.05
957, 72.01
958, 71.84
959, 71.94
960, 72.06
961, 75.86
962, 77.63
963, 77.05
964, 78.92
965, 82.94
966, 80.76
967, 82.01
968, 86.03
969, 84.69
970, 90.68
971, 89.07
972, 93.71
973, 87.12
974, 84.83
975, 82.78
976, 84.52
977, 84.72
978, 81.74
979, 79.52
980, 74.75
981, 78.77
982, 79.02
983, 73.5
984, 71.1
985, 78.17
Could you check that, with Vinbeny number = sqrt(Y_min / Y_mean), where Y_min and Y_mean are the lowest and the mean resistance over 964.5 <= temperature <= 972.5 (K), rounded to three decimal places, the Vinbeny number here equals 0.968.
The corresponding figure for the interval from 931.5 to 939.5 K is 0.980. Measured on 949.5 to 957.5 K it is 0.987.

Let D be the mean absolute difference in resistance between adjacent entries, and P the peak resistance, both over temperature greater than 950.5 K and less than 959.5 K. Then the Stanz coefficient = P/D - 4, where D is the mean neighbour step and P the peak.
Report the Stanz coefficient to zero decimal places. 81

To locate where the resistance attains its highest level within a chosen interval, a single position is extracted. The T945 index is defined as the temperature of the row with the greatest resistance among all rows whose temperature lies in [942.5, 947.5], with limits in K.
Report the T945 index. 943 K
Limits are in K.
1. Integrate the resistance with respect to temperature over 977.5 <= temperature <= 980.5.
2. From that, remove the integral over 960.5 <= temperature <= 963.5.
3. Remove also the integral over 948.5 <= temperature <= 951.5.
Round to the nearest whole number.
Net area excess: -203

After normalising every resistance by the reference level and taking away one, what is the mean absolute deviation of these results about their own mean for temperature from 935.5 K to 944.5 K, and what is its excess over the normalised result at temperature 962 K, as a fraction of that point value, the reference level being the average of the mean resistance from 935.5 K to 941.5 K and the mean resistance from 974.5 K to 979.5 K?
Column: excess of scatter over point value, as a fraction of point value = -0.40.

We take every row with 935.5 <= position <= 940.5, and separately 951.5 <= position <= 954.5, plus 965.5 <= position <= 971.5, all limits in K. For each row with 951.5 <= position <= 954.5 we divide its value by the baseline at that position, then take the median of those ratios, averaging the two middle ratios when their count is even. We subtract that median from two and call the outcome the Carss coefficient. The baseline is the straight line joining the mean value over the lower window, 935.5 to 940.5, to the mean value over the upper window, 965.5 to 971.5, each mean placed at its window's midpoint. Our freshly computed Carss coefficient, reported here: 1.10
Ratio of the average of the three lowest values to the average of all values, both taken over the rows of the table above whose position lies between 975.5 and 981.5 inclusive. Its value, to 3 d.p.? 0.963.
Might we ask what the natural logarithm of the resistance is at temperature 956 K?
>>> 4.25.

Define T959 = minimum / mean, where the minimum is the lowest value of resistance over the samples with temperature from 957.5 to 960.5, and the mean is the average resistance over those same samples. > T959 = 1.00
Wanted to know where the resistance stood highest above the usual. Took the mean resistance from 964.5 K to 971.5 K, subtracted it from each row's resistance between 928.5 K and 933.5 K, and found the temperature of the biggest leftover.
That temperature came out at 933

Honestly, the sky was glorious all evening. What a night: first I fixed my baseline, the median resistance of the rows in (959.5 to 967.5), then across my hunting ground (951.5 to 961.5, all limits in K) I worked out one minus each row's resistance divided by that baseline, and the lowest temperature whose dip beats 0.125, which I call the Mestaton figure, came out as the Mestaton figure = 952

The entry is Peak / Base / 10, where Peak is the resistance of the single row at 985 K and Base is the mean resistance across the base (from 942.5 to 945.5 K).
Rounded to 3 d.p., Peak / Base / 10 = 0.117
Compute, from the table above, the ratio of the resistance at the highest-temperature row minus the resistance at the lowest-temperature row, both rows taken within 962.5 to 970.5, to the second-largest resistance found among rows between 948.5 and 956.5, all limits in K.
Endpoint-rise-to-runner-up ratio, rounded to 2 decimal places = 0.19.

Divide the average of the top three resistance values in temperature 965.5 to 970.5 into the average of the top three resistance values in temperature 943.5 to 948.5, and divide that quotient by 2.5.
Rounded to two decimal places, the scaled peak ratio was 0.31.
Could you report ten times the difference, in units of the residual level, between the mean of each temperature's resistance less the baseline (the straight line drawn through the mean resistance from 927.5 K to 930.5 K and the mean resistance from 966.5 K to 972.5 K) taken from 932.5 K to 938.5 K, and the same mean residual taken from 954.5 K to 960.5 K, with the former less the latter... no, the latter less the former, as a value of -52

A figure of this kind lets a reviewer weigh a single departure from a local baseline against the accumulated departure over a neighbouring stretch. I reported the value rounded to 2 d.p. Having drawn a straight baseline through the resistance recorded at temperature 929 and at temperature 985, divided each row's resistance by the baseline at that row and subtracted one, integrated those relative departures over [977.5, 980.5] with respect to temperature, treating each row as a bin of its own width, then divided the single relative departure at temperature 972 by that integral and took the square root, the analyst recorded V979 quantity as 2.13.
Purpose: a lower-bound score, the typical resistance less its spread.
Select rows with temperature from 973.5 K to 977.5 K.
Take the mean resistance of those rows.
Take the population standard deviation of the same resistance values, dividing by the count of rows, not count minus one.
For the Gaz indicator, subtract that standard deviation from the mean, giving 83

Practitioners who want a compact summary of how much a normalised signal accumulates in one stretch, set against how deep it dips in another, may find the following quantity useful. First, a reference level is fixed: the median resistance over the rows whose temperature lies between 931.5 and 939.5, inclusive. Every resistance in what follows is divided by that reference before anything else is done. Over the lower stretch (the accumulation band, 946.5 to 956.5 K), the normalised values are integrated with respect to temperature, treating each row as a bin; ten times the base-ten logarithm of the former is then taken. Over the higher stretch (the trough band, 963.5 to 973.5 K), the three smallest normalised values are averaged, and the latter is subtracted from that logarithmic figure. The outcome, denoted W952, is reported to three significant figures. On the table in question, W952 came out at 8.96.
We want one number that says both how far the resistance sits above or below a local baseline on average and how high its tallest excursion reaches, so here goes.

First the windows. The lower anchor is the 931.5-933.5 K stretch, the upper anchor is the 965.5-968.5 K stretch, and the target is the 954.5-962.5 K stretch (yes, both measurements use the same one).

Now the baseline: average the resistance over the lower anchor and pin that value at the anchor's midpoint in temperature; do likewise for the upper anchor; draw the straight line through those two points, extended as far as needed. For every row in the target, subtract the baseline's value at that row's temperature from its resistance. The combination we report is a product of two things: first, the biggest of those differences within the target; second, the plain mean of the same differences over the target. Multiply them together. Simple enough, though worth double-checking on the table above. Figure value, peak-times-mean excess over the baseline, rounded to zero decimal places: 28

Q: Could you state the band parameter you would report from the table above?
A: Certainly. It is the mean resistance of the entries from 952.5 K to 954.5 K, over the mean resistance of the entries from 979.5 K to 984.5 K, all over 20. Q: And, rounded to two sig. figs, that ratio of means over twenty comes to 0.046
